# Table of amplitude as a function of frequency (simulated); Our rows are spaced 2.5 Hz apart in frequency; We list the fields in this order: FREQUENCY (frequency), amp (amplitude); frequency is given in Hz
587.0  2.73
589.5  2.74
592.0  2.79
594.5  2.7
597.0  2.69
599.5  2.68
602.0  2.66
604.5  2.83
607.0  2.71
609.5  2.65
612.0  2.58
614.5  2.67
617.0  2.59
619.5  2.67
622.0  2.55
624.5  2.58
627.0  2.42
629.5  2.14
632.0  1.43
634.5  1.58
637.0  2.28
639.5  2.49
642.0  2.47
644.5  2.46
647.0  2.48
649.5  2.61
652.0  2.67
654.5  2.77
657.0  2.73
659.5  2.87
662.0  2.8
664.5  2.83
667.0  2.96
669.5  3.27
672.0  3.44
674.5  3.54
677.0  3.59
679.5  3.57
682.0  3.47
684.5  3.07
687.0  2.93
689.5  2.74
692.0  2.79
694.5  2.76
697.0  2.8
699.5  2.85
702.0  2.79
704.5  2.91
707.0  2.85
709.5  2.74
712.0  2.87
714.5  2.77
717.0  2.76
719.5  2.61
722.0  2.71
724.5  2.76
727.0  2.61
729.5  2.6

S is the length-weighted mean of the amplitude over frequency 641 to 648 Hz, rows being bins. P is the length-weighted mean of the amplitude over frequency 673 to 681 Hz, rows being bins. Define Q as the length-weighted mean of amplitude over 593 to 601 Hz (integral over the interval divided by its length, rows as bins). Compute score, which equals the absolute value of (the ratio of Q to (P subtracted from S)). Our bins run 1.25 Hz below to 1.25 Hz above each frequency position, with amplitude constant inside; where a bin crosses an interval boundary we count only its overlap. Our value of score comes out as 2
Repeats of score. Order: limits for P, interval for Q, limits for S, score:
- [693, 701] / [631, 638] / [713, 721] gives 21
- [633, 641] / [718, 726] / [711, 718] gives 4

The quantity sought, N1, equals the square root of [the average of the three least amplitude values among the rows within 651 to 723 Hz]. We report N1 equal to 1.63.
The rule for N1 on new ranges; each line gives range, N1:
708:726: 1.64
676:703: 1.66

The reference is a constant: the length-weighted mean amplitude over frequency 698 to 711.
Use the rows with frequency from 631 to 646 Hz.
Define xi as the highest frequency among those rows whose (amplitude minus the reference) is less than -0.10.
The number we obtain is 644.5 Hz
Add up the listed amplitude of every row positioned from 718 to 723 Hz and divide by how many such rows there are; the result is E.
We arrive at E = 2.66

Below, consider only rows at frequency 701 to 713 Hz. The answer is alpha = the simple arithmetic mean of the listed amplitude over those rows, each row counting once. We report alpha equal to 2.83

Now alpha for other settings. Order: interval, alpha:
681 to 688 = 3.16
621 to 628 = 2.52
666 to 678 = 3.36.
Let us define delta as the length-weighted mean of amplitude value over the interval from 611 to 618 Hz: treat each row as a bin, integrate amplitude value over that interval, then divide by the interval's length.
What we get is 2.62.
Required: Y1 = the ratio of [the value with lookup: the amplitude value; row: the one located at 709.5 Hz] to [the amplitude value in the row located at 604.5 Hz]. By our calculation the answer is 0.97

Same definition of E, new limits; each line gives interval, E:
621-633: 2.22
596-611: 2.70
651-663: 2.77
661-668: 2.86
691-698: 2.78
